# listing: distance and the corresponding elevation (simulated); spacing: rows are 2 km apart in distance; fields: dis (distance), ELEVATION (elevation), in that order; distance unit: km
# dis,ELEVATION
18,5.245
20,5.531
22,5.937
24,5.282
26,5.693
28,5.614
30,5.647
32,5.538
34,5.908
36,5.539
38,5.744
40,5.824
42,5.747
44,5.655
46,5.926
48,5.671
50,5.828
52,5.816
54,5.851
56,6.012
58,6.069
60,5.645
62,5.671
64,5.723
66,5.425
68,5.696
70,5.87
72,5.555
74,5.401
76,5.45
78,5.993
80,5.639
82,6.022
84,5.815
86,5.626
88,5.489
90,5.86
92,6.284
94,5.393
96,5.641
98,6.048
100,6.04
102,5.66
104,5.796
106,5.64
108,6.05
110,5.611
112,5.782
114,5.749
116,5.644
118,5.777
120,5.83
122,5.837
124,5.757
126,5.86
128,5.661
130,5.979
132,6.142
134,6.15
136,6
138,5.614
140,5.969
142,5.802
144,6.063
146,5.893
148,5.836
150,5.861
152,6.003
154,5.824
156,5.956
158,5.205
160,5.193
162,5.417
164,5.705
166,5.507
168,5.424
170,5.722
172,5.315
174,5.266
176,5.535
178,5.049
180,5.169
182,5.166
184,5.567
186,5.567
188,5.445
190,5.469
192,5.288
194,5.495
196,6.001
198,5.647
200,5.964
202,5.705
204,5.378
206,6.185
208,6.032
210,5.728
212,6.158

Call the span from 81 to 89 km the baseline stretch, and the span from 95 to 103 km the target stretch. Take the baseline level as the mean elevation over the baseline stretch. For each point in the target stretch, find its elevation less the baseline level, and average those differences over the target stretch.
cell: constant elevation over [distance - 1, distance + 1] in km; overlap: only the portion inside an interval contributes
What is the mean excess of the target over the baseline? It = 0.11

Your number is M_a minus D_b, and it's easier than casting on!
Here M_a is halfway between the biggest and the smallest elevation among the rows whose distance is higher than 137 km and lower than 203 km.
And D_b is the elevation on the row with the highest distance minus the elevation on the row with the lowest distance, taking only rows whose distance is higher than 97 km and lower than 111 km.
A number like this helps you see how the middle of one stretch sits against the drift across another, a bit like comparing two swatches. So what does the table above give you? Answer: 5.99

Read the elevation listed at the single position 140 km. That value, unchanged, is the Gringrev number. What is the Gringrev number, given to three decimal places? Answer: 5.969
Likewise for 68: 5.696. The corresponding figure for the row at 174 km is 5.266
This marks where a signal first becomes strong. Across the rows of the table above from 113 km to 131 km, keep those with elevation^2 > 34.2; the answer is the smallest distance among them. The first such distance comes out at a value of 126 km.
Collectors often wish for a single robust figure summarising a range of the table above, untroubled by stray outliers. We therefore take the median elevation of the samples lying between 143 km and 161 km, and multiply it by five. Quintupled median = 29.3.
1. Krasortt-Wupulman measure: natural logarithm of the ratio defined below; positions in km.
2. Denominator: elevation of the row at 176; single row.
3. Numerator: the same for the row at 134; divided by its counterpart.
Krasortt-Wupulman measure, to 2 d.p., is 0.11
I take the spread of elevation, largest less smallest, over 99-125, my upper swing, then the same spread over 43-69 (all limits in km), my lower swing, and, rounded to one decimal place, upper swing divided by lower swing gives 0.7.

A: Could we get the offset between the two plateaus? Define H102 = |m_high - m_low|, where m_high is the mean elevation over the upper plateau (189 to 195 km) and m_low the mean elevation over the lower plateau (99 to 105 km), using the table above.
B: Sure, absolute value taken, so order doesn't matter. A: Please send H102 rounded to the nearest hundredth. 0.41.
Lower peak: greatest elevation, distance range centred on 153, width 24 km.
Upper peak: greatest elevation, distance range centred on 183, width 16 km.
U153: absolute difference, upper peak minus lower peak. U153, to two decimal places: 0.50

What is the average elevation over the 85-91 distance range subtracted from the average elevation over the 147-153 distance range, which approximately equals 0.24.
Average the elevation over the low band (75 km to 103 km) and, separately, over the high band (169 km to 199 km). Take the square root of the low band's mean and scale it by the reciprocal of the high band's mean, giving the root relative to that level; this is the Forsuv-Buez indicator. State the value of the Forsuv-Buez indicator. 0.442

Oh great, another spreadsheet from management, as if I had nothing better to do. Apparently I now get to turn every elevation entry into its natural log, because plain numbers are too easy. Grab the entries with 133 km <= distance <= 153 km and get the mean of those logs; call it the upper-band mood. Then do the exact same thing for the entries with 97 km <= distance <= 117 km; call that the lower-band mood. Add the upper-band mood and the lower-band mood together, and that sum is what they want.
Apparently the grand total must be 3.54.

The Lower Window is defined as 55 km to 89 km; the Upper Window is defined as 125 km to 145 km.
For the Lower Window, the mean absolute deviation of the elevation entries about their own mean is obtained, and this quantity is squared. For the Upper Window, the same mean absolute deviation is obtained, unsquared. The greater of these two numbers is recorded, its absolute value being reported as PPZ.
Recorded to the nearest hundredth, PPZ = 0.15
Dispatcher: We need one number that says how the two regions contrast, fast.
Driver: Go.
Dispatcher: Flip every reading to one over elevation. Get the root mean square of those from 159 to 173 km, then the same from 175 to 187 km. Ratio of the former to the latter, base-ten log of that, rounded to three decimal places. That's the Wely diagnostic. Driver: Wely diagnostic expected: -0.011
